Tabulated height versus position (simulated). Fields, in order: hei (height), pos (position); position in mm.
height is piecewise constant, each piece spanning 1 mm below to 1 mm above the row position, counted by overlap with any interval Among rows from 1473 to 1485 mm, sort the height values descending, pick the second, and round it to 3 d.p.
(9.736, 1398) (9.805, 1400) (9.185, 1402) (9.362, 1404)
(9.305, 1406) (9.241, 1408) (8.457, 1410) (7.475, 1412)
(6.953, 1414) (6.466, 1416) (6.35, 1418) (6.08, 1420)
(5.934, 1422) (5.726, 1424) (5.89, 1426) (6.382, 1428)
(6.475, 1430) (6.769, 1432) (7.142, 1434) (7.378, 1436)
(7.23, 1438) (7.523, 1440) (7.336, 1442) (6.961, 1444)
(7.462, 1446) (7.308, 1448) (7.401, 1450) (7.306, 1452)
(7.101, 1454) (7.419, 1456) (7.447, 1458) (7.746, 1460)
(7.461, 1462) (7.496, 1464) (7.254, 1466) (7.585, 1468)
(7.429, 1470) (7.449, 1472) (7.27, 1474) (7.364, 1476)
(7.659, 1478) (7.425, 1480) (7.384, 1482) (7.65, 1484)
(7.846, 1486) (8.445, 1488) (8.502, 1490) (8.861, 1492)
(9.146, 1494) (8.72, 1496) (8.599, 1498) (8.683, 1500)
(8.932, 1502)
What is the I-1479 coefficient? 7.650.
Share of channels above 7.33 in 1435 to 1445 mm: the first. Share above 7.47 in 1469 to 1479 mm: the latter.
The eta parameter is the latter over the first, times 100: 33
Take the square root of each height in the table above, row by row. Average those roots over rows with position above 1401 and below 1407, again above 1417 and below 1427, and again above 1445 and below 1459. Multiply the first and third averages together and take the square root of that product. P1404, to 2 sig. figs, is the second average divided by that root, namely 0.85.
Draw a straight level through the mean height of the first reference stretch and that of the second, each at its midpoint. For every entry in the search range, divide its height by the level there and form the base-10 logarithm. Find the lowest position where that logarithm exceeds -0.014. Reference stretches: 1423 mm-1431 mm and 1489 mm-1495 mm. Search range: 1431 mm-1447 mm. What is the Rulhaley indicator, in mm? 1432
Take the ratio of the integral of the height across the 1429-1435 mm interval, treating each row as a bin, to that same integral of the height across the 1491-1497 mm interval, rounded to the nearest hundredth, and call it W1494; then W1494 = 0.76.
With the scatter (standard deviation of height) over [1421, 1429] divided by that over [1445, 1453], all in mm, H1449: 3.7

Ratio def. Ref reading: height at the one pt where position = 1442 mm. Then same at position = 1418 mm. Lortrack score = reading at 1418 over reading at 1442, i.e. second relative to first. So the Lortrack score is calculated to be 0.87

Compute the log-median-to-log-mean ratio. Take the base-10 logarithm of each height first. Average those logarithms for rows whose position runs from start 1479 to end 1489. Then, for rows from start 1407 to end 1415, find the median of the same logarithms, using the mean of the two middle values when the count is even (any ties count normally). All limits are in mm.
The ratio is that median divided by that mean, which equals 1.01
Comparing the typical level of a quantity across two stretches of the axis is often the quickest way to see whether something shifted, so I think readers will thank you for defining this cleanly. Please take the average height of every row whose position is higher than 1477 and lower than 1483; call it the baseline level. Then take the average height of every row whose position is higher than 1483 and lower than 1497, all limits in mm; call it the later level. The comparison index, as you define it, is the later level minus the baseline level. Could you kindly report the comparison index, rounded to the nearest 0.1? 1.0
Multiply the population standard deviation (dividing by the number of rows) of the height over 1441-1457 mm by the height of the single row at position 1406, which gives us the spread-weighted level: 1.49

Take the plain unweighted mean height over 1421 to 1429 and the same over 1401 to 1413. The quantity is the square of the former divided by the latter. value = 4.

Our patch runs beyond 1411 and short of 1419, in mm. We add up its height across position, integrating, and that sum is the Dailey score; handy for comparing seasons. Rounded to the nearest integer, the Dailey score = 54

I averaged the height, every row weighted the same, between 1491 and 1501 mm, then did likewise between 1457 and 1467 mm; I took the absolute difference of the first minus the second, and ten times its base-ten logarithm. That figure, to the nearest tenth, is 1.2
